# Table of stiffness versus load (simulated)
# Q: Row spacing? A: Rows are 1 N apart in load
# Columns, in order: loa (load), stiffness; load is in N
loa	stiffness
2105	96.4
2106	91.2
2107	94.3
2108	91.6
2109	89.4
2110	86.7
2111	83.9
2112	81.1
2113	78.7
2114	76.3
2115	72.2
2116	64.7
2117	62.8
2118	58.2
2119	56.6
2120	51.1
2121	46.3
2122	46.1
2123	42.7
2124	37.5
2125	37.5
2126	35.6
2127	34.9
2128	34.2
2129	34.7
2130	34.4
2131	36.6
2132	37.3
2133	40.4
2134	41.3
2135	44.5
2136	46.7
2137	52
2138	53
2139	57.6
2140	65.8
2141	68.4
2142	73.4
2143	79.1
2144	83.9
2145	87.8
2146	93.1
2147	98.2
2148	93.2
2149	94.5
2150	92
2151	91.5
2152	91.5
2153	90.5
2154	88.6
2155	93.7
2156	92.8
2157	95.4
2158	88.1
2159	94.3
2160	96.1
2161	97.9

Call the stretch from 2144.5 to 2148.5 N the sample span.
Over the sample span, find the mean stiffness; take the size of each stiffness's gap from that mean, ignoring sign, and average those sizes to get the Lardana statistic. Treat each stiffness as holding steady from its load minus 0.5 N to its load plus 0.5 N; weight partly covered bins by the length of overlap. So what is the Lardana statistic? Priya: 2.6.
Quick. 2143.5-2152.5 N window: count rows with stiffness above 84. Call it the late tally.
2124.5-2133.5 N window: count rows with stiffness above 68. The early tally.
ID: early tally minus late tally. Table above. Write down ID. -8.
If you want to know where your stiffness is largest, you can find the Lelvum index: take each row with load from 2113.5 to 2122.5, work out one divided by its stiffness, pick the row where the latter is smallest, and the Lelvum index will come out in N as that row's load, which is 2114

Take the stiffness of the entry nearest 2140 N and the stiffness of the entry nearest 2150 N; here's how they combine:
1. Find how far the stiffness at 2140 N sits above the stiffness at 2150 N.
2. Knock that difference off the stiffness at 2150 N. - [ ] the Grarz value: 118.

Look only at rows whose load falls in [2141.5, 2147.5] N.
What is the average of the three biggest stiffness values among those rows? 93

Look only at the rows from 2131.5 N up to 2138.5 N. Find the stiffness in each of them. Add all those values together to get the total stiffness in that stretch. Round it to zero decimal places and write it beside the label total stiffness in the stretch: 315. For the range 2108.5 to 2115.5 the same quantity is 568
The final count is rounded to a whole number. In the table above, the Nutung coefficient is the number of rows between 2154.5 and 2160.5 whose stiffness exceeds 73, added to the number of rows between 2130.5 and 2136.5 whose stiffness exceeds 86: 6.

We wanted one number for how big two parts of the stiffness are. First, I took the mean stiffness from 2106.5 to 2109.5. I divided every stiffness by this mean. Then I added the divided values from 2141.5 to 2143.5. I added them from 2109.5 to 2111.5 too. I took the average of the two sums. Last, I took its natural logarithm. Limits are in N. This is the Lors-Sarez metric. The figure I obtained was 0.57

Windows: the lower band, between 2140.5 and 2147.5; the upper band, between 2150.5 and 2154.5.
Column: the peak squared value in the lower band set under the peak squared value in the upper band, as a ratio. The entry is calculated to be 0.9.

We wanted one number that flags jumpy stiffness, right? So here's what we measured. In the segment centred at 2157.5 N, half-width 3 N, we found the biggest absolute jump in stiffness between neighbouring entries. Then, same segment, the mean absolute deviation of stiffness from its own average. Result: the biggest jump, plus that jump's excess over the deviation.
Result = 13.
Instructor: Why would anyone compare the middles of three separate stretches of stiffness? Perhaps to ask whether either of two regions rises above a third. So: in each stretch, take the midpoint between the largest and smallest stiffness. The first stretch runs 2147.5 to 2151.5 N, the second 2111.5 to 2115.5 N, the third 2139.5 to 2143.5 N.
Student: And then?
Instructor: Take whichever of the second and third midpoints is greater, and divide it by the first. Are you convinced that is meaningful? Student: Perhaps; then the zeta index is 0.82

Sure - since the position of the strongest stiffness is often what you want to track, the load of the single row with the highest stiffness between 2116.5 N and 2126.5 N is 2117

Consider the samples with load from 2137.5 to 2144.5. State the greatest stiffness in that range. 83.9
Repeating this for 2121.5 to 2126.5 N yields 46.1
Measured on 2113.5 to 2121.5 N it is 76.3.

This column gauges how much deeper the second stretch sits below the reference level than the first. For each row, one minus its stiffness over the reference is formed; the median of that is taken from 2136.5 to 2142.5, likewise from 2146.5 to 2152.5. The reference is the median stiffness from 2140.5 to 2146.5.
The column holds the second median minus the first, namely -0.38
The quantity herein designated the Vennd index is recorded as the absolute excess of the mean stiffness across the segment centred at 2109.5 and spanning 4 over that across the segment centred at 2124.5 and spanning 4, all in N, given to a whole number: 50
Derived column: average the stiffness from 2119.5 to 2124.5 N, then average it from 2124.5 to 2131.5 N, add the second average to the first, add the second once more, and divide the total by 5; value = 23.1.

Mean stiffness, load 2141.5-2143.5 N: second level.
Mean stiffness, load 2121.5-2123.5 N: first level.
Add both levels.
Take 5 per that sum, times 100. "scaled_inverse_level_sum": 4.1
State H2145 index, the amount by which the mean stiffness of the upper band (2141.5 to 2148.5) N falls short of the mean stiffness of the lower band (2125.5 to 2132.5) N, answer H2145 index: -52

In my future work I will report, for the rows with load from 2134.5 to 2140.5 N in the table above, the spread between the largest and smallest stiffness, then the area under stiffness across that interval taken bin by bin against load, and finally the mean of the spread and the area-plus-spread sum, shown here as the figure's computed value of 181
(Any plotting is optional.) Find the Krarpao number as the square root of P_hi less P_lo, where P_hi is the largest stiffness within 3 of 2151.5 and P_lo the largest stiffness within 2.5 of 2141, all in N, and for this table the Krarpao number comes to 3.9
